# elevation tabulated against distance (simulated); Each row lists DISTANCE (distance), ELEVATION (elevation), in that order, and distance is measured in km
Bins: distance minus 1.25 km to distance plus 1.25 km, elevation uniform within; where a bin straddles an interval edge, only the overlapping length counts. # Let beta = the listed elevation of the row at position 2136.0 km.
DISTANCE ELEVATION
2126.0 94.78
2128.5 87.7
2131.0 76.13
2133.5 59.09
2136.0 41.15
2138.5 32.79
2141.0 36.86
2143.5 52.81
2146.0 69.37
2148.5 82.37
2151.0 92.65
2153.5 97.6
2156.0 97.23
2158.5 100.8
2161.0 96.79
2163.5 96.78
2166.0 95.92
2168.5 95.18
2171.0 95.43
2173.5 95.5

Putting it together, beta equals 41.15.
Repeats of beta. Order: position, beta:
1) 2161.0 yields 96.79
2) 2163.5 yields 96.78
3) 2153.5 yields 97.6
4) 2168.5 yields 95.18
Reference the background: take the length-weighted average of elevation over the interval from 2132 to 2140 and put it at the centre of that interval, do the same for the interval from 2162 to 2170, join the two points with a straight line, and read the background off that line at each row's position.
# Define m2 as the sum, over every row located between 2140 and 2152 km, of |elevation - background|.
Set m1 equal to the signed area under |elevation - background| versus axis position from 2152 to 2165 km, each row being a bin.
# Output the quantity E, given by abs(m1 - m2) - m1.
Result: -67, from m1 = 188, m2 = 67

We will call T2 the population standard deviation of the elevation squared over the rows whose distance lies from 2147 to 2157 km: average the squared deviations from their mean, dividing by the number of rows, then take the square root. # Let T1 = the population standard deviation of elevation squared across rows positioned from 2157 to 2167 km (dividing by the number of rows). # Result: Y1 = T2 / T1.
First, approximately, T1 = 374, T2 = 1105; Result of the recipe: 3.0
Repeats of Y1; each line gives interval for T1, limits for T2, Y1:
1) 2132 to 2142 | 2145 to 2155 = 1.9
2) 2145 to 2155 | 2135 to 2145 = 0.4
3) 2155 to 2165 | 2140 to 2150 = 6.2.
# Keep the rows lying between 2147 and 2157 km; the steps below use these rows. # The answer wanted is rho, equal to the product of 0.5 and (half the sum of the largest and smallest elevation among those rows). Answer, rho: 45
